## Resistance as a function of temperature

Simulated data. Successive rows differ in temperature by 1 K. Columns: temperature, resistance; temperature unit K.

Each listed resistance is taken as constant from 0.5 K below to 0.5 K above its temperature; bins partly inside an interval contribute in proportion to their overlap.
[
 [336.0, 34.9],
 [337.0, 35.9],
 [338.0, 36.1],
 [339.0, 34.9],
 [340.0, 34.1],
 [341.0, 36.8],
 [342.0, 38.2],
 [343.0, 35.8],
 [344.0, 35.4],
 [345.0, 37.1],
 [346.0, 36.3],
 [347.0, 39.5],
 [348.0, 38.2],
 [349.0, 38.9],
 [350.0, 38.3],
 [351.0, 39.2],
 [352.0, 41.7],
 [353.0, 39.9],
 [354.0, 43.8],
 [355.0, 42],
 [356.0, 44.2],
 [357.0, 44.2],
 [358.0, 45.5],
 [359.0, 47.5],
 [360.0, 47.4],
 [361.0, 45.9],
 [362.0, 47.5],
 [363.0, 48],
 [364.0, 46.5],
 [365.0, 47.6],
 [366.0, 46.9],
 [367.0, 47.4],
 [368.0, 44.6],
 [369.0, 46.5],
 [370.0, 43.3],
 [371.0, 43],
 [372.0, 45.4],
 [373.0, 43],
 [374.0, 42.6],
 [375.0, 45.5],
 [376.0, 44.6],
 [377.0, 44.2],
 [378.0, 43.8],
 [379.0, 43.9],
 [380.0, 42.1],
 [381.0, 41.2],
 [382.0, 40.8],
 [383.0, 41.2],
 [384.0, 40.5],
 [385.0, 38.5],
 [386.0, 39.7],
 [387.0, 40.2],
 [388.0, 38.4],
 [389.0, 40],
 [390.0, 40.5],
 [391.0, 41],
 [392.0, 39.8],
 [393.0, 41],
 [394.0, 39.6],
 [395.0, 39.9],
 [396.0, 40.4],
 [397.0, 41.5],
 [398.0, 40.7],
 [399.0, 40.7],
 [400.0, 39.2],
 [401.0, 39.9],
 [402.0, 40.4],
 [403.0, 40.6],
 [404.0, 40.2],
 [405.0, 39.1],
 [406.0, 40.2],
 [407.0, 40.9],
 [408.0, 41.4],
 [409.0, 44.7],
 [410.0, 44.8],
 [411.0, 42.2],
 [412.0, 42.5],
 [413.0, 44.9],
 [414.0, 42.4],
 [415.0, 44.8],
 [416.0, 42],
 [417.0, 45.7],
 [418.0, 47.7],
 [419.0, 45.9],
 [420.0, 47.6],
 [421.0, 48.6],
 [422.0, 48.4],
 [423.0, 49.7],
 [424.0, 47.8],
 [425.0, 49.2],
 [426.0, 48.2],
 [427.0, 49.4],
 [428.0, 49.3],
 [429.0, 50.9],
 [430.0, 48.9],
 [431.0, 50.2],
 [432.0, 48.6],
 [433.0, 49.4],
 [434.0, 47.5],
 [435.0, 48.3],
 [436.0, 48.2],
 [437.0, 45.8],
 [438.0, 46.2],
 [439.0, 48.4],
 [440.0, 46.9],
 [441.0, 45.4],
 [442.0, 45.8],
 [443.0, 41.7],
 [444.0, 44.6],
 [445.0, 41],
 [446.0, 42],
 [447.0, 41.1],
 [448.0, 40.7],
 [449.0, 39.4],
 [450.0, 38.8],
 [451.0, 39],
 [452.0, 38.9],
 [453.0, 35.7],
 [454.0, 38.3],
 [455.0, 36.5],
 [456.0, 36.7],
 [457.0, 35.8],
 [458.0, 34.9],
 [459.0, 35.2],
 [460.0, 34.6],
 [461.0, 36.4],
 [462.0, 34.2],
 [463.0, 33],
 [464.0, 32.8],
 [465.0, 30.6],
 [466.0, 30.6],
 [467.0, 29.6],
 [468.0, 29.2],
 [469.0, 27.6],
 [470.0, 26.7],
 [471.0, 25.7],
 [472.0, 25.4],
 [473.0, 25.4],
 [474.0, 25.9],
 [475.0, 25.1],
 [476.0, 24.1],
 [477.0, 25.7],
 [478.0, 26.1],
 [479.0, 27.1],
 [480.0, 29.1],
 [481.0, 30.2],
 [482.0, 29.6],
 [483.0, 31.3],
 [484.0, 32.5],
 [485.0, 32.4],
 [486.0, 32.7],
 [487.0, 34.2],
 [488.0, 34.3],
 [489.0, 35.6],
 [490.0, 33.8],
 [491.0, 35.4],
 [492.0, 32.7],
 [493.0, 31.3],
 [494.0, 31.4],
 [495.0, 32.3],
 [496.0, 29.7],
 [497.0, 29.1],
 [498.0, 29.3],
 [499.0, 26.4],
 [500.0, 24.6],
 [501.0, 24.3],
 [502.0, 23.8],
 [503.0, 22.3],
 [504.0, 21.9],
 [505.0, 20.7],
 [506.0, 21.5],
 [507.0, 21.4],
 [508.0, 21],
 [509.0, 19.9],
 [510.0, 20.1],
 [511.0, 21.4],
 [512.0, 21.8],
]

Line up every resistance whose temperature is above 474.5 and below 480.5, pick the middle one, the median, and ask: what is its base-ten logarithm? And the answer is 1.41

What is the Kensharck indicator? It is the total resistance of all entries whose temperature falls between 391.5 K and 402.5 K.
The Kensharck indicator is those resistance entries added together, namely 443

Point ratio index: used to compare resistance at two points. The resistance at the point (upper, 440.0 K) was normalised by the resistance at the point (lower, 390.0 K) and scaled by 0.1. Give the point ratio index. 0.116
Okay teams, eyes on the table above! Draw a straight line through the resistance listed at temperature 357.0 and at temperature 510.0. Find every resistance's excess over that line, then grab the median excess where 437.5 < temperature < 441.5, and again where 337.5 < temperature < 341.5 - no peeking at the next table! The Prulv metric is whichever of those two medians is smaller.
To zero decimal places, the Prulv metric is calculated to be -12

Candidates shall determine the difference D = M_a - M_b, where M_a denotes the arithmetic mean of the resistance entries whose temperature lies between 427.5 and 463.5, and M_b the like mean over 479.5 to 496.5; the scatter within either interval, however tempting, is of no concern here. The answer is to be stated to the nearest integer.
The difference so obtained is 10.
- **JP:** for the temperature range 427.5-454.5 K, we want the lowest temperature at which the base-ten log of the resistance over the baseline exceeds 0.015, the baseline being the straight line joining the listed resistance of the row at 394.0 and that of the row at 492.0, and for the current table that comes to 428.0 K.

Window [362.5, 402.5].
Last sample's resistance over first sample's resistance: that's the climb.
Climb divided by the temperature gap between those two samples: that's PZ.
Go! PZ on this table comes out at -0.19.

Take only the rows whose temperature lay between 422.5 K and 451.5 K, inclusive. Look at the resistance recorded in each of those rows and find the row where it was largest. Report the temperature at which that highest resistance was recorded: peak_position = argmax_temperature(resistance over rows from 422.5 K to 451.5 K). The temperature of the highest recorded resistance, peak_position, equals 429.0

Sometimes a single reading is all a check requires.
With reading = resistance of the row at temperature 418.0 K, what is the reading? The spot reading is 47.7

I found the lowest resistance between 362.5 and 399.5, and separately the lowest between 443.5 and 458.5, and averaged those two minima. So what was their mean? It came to 37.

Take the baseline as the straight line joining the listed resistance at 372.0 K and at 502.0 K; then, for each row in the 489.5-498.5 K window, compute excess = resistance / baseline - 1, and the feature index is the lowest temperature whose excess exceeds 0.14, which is 490.0 K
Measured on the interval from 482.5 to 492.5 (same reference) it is 483.0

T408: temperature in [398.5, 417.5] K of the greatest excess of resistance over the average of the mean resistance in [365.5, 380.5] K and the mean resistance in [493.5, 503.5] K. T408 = 417.0 K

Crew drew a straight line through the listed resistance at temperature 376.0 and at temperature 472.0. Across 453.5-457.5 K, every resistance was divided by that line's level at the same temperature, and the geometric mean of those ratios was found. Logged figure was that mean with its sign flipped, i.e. -1.28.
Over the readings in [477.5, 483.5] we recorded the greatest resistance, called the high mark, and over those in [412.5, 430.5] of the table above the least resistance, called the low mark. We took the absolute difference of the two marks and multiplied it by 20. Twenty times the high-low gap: 214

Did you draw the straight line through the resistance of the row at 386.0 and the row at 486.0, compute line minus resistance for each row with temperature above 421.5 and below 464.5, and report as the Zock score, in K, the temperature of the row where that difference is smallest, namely 429.0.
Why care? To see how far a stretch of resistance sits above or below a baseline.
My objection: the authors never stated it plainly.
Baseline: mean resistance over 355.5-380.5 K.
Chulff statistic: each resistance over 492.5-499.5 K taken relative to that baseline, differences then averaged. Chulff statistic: -15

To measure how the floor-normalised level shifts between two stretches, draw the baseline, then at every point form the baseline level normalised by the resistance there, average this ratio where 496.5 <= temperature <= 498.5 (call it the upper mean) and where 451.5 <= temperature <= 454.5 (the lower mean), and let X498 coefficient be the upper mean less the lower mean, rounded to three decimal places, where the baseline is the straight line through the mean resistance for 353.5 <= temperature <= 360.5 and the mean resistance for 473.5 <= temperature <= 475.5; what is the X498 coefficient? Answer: -0.030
